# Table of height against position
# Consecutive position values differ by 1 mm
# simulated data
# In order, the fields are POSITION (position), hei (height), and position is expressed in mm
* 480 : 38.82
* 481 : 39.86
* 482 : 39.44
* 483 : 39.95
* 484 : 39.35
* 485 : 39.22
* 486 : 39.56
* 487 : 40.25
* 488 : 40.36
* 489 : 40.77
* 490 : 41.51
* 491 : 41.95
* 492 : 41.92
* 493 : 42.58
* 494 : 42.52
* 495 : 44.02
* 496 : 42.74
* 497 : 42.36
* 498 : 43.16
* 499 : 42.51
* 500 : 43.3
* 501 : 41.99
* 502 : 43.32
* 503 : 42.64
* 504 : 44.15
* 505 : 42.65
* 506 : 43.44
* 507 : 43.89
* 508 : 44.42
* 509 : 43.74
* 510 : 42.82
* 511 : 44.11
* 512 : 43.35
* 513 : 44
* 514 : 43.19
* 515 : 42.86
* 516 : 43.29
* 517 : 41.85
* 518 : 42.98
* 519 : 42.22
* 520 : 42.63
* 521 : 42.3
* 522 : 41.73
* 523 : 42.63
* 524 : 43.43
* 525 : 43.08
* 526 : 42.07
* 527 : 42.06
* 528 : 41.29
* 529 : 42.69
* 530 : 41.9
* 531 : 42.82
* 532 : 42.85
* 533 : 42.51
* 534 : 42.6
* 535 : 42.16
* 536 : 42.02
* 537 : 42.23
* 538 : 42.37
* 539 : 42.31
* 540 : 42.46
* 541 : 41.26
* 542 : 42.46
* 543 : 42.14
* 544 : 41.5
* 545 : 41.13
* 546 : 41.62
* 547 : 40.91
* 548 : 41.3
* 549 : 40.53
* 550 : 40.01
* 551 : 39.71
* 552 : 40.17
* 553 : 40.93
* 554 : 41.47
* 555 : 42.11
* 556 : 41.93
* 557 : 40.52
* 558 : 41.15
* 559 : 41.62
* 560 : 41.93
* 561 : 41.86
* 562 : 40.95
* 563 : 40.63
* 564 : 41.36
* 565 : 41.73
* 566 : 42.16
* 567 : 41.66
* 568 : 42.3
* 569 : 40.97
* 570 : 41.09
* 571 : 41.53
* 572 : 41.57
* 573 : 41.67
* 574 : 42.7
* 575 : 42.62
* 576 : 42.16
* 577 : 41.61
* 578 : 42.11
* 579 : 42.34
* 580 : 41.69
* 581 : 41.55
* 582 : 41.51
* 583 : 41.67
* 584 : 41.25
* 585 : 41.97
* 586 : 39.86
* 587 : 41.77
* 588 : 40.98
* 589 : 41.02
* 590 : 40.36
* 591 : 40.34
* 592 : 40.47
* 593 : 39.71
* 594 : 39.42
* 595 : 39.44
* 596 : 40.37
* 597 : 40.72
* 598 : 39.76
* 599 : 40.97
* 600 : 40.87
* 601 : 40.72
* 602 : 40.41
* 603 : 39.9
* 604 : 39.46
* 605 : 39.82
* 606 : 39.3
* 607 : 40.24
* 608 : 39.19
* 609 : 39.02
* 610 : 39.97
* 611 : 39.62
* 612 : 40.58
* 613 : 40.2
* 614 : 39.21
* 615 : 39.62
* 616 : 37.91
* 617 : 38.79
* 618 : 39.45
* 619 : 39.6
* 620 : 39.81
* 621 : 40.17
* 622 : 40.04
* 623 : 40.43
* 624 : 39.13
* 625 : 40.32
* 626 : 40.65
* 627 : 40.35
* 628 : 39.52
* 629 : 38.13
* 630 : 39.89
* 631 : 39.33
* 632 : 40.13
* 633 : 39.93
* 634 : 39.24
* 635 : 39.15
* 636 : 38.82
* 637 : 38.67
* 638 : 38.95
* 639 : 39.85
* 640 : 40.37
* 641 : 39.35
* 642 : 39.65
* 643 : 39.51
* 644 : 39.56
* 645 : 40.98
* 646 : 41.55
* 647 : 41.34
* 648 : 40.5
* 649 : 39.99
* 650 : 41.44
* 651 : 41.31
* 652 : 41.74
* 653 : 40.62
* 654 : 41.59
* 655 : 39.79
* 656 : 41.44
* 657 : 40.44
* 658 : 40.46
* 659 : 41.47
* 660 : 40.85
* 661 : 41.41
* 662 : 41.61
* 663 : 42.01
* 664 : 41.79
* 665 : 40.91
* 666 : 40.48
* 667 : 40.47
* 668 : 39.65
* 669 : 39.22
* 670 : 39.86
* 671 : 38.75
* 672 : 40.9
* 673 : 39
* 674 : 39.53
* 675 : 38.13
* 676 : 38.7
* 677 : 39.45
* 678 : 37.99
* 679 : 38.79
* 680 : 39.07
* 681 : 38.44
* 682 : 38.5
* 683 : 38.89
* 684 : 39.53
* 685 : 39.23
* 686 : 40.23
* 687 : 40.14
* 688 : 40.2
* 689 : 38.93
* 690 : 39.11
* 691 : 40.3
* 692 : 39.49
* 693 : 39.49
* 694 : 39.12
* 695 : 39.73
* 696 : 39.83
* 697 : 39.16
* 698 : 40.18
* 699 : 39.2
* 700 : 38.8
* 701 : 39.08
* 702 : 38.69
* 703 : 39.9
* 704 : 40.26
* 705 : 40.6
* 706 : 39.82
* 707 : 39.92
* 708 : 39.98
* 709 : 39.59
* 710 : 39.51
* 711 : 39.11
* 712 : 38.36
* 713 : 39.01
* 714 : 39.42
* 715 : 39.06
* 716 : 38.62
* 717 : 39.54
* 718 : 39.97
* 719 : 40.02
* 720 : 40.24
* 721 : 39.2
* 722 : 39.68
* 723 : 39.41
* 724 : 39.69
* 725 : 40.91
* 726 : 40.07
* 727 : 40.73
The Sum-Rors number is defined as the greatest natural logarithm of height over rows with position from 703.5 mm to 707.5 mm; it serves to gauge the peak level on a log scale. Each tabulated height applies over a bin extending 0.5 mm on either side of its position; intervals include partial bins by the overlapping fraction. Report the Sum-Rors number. 3.70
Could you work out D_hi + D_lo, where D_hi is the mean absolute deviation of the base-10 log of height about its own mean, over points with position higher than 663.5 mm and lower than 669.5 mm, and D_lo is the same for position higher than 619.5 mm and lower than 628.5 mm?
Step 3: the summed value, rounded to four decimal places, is 0.0112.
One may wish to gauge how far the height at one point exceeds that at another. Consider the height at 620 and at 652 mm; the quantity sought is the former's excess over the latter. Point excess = -1.9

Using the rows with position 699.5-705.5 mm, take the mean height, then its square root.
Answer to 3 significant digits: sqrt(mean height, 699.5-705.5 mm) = 6.29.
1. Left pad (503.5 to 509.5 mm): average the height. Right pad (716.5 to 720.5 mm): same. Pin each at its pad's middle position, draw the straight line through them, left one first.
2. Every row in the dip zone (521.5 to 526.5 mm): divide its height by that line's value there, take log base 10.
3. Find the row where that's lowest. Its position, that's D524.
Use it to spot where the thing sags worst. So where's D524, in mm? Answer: 522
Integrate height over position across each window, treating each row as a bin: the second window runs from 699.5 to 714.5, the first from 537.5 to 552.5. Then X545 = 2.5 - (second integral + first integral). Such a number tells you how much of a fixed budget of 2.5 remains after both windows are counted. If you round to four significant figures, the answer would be -1209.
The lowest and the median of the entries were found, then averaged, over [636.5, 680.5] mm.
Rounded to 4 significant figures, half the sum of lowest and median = 39.20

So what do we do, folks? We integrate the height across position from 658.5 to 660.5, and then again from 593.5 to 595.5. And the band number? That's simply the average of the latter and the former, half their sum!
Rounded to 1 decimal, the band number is 80.6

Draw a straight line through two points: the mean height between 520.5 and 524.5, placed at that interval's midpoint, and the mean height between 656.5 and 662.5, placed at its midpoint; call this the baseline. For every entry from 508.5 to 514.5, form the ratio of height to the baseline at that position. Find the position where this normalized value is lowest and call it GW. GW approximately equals 510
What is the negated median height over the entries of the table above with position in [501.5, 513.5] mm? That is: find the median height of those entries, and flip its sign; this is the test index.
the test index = -43.6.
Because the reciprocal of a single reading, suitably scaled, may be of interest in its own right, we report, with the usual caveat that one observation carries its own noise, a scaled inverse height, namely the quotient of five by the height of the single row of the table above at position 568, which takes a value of 0.1182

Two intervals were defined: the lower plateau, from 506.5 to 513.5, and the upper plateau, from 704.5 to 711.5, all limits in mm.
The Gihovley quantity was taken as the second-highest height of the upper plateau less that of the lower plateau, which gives -4.1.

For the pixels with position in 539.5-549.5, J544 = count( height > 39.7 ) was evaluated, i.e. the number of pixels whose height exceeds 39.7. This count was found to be 10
